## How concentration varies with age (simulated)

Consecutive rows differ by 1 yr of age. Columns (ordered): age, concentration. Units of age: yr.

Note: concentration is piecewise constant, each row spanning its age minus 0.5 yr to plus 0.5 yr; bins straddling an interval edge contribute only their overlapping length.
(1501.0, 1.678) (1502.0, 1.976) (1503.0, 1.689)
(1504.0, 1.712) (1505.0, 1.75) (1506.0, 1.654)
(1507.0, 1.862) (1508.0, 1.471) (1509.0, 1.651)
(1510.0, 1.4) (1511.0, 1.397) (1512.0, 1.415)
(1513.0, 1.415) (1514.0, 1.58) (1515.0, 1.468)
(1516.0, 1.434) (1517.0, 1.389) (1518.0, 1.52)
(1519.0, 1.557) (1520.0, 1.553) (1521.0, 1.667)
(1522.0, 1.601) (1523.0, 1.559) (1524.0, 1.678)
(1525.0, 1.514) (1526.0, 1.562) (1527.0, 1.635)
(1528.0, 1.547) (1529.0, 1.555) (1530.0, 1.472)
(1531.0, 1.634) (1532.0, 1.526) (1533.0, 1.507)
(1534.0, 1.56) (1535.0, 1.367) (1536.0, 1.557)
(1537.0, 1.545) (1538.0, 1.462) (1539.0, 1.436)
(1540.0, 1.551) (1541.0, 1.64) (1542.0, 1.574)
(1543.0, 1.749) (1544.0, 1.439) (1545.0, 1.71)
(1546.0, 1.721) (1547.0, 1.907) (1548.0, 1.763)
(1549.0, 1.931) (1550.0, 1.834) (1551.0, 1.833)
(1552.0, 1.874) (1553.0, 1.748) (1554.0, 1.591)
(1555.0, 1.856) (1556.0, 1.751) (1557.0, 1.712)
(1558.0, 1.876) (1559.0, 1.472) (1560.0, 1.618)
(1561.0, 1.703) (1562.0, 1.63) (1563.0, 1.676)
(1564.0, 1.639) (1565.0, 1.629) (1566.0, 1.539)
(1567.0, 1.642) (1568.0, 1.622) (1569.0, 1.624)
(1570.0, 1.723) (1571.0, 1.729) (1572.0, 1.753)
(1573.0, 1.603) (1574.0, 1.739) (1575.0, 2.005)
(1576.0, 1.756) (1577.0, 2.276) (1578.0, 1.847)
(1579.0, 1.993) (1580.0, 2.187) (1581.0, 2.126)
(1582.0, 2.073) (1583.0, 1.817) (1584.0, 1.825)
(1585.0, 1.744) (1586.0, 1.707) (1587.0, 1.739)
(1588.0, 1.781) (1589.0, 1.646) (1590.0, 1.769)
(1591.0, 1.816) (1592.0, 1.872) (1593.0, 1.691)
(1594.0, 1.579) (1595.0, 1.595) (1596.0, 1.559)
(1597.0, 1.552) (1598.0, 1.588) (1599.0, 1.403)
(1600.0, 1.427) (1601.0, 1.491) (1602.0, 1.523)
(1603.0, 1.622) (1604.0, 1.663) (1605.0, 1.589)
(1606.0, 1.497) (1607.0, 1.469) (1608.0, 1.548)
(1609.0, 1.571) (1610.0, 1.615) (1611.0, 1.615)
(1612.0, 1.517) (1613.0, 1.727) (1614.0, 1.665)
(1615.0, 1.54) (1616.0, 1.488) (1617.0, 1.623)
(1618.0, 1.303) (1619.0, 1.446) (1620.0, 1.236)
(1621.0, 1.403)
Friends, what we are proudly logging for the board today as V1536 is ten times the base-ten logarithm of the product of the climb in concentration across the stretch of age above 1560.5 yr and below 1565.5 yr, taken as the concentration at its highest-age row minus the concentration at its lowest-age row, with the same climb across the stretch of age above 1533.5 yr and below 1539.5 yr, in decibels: -20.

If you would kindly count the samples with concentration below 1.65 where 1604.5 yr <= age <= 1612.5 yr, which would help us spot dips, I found 8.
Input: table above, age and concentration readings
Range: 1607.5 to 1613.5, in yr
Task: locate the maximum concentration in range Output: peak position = 1613.0 yr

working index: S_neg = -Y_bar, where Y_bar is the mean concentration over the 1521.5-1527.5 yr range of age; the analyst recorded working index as -1.59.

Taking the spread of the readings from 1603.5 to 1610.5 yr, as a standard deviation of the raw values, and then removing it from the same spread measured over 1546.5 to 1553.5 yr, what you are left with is 0.002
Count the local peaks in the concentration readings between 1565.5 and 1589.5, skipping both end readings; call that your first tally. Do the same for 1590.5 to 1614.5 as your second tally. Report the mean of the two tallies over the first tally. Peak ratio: 0.857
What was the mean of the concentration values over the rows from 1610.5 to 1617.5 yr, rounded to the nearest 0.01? 1.60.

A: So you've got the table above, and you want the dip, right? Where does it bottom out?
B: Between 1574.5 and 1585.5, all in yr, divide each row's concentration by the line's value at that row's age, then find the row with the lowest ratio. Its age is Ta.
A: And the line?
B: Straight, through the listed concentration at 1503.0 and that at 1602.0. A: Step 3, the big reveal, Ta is 1576.0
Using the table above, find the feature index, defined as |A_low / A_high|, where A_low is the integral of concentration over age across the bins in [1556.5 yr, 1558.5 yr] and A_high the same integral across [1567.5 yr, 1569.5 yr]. 1.11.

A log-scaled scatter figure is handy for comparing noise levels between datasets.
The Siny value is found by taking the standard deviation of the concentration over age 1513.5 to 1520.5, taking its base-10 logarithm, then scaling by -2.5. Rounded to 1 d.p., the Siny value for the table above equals 2.9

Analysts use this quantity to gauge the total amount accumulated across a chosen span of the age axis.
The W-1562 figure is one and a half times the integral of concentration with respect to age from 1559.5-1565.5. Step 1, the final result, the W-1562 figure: 14.8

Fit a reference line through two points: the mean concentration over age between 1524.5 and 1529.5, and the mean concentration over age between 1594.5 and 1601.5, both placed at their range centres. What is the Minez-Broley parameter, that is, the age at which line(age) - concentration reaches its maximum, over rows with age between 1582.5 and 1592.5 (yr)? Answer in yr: 1589.0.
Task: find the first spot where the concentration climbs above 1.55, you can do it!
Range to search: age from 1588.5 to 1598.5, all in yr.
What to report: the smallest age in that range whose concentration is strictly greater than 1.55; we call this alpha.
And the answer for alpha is 1589.0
